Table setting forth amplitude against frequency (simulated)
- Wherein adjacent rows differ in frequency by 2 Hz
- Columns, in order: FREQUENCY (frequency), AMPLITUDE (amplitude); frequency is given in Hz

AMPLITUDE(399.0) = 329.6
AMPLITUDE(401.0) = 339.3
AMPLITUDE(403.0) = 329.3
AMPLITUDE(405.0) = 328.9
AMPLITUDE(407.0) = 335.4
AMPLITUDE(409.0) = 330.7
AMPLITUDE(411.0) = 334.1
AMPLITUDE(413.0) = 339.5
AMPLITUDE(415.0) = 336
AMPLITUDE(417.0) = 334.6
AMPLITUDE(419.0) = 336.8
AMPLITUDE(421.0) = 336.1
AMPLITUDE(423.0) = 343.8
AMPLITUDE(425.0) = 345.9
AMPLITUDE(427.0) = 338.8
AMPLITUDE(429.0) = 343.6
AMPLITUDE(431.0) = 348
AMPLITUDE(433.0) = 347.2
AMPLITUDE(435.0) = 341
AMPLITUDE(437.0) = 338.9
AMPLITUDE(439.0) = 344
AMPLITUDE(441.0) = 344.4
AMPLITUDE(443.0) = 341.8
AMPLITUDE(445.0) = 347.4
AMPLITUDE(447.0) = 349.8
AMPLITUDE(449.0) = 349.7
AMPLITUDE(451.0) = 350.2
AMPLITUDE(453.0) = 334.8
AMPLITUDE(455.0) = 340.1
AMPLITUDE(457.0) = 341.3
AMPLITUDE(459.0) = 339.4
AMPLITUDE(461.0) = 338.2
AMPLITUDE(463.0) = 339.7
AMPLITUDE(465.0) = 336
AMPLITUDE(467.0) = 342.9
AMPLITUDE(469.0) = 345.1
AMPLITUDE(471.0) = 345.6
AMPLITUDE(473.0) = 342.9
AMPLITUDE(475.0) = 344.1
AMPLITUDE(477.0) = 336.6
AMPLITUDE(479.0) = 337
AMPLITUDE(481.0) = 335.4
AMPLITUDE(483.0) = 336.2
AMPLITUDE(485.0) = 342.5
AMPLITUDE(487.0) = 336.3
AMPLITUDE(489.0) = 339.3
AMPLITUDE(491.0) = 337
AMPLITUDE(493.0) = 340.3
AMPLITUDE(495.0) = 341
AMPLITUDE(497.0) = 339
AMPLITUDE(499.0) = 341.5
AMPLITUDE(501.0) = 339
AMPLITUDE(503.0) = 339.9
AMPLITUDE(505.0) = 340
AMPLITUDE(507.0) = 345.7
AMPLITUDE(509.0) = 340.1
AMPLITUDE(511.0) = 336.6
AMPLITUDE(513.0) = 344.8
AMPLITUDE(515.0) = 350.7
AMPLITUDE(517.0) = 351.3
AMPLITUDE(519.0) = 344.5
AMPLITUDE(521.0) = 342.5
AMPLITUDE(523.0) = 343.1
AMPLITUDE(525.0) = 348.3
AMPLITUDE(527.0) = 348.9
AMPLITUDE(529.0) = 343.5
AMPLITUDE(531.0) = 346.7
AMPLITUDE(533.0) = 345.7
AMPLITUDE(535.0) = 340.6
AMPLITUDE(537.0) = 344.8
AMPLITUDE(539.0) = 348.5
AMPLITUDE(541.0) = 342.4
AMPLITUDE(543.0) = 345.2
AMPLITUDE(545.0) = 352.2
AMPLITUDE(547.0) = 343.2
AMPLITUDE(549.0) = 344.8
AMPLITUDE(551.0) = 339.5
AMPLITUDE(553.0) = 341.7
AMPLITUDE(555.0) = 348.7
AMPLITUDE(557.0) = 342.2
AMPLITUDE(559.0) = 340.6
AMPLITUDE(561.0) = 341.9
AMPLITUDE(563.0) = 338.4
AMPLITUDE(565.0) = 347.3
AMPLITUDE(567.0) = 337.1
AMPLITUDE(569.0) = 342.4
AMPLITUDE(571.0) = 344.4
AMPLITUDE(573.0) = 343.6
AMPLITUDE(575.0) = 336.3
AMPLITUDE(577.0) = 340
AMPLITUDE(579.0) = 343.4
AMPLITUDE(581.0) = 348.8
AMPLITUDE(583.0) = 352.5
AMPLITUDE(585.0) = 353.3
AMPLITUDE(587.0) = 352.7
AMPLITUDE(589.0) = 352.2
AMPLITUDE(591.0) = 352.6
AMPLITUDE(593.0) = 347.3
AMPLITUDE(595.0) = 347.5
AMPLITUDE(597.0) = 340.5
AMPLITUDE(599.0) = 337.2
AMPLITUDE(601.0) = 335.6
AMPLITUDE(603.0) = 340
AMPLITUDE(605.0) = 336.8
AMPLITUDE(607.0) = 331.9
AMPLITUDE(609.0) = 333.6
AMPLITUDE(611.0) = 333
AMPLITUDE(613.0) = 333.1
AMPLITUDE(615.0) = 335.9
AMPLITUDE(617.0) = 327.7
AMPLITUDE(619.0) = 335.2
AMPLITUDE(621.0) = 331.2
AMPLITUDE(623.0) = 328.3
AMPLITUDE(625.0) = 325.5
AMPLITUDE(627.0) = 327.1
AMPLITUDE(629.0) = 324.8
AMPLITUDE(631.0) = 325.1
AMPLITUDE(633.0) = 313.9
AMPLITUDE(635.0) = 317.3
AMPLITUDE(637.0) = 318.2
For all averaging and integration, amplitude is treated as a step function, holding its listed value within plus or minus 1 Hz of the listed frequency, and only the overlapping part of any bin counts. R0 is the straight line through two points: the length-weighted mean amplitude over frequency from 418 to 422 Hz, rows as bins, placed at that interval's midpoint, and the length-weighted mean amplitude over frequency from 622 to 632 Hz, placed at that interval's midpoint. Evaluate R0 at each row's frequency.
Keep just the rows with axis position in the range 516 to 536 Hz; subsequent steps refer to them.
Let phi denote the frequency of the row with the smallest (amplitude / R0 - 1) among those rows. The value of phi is 535.0 Hz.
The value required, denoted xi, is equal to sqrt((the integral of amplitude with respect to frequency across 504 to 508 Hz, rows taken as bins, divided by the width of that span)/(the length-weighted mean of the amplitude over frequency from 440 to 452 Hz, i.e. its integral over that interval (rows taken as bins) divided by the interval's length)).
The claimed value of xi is 0.99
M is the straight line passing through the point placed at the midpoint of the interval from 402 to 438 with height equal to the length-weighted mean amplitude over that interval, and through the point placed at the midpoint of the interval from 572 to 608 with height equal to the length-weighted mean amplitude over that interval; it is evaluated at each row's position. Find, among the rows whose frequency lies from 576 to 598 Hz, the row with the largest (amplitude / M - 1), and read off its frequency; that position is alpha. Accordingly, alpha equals 585.0 Hz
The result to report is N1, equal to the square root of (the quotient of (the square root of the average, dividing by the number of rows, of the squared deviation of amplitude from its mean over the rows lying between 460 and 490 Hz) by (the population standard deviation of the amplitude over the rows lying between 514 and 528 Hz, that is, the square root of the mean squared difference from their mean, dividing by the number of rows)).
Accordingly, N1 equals 1.0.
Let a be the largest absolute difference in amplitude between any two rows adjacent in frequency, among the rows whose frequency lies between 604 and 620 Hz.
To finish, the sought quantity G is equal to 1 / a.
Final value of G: 0.122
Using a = 8.2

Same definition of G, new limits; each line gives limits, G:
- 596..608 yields 0.204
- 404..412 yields 0.154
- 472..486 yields 0.133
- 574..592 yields 0.185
